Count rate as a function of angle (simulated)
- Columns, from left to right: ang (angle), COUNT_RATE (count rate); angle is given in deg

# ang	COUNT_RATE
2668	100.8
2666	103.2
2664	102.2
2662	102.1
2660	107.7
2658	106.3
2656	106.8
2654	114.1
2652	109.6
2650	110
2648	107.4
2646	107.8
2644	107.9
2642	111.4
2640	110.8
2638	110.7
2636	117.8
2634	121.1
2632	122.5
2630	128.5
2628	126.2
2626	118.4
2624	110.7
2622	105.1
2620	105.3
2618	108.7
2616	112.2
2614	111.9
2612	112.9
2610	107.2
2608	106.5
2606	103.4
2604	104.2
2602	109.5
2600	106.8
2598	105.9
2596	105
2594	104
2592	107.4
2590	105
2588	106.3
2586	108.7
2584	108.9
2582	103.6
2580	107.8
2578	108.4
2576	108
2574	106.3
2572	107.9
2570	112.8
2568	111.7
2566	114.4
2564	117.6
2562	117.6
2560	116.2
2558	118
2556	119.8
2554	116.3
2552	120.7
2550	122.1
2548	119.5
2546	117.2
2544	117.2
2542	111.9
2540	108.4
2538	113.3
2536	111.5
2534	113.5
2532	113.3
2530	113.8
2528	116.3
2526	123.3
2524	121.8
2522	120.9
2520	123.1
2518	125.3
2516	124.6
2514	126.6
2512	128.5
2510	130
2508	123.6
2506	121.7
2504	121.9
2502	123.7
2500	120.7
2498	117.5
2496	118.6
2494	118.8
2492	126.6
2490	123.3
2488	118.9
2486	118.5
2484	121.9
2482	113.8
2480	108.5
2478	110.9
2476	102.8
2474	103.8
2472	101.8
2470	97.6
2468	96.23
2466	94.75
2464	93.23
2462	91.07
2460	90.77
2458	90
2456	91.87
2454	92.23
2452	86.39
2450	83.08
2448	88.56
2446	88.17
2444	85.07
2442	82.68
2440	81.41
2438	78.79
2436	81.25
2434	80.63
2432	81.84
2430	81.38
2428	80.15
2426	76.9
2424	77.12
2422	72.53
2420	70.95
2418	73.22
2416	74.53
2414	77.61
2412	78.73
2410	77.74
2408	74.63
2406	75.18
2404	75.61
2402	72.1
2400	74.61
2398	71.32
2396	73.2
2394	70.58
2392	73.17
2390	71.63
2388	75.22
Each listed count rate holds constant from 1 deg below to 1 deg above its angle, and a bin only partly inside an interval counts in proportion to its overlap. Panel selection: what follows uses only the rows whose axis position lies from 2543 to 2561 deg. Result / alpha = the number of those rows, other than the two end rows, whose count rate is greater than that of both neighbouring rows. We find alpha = 2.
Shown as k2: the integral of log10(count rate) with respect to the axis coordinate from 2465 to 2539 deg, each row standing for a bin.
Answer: 153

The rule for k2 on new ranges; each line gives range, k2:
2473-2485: 25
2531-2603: 147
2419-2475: 108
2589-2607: 36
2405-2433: 53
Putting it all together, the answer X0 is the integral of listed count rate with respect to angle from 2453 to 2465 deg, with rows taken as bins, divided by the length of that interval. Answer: 92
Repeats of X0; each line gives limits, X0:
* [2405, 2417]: 76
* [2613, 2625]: 109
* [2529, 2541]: 112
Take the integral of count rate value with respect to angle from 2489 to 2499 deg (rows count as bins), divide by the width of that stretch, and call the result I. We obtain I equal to 121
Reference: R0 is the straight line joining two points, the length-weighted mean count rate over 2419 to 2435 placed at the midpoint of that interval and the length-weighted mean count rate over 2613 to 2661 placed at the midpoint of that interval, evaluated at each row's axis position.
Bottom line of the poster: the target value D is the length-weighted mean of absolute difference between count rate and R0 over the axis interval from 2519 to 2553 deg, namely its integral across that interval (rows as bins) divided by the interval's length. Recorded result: 21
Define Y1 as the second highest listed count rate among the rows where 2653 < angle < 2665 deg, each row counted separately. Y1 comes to 107.7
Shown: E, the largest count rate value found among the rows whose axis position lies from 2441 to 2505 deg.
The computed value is 126.6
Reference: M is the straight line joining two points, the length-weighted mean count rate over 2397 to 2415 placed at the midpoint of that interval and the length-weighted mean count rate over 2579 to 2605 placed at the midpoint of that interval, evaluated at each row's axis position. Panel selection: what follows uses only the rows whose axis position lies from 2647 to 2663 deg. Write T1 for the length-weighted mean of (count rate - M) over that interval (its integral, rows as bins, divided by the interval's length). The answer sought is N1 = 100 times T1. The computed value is -893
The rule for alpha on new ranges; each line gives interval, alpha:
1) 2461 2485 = 2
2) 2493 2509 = 1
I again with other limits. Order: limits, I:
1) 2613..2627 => 110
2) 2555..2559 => 119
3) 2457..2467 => 92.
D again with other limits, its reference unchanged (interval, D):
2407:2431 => 2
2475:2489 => 27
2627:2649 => 8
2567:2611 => 4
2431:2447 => 3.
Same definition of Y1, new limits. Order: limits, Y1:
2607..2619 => 112.2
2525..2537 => 116.3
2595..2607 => 106.8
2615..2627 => 112.2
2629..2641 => 122.5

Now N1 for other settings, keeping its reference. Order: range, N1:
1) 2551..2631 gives 467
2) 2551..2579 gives 1210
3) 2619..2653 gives -15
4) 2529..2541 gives 1544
